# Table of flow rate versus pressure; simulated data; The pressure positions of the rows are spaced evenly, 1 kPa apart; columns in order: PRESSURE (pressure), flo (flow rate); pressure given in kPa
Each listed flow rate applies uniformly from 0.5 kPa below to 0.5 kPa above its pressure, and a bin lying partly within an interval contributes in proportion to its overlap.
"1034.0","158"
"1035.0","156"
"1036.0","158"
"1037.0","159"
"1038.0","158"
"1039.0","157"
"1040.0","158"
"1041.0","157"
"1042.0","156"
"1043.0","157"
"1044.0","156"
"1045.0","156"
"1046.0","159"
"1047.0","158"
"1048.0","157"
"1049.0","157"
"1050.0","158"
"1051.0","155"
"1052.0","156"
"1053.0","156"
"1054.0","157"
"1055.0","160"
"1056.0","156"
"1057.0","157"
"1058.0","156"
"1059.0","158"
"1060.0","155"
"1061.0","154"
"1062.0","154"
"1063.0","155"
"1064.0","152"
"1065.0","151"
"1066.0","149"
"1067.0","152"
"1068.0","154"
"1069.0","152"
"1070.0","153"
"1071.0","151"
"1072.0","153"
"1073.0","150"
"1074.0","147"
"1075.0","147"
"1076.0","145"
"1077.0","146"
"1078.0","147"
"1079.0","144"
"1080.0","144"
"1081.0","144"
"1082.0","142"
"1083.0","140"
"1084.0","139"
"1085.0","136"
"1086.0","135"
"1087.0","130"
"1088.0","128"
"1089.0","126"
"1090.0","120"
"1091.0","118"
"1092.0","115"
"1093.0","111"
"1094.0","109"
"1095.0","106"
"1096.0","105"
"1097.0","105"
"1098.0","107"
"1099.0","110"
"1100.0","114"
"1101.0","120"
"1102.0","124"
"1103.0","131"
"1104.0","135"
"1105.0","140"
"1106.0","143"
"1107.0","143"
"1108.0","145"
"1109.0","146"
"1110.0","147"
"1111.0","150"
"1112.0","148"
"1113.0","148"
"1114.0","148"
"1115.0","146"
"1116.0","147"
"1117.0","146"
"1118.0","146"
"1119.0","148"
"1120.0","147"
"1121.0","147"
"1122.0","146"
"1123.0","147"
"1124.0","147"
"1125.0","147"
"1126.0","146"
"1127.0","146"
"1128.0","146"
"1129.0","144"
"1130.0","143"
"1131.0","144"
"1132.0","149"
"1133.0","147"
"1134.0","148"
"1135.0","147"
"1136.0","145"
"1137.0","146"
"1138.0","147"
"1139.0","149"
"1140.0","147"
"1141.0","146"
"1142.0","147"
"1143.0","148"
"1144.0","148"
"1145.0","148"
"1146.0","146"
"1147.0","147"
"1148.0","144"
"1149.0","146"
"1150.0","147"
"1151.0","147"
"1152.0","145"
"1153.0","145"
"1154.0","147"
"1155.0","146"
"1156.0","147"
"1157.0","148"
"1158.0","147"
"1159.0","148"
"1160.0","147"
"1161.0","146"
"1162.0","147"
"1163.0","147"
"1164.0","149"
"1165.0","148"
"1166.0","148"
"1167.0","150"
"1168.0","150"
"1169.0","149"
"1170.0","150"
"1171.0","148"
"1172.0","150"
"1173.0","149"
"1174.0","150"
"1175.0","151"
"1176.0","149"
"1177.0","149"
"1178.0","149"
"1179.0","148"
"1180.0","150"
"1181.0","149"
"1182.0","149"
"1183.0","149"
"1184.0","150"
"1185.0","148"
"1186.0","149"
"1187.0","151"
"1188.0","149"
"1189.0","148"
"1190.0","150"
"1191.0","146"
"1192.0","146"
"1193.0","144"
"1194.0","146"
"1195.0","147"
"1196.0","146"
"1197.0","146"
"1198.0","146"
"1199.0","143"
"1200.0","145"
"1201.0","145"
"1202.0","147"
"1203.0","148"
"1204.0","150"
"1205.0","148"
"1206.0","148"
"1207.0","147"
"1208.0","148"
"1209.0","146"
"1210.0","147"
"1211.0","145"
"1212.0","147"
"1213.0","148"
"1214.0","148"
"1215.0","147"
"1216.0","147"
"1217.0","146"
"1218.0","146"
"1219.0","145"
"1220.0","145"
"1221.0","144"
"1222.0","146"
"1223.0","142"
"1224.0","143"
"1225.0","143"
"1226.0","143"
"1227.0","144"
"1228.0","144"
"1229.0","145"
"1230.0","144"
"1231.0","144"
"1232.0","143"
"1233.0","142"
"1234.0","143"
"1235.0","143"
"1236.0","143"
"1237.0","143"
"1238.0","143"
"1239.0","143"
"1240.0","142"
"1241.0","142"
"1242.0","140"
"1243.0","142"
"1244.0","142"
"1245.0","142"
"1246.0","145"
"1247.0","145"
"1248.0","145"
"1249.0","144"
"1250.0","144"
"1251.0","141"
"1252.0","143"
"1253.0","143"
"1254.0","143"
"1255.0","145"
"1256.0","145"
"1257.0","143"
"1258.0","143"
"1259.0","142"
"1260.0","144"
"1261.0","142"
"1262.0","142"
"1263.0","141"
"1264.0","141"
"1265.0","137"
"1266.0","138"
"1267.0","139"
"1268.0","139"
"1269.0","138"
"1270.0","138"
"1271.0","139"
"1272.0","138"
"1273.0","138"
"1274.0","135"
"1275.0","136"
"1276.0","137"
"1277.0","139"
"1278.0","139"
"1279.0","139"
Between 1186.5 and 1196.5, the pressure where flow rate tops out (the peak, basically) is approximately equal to 1187.0 kPa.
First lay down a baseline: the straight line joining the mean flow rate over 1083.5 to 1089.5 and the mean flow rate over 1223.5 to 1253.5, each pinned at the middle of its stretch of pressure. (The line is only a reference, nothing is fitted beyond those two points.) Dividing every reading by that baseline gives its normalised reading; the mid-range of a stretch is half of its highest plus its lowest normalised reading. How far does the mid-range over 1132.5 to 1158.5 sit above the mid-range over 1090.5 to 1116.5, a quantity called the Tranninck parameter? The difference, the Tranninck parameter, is 0.12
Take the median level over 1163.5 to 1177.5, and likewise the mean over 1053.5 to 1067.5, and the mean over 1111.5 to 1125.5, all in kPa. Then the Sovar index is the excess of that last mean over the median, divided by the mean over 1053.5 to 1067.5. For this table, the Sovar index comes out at -0.013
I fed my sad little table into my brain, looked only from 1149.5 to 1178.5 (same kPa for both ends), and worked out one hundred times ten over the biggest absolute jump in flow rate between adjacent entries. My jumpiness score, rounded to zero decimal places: 500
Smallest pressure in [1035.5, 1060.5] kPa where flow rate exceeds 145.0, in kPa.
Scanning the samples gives 1036.0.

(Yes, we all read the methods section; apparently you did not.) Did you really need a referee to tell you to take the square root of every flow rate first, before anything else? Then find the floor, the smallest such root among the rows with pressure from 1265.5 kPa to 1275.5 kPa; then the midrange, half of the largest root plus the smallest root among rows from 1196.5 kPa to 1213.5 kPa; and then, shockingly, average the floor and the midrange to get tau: 11.9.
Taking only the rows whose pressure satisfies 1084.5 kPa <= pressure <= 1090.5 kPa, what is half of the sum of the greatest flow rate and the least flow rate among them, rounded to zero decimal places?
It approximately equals 128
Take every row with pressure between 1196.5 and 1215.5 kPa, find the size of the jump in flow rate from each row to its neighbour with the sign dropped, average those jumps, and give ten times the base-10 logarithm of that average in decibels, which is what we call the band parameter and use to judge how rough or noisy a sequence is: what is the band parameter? 1.1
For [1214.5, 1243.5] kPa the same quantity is -1.2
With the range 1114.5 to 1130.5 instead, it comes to -1.3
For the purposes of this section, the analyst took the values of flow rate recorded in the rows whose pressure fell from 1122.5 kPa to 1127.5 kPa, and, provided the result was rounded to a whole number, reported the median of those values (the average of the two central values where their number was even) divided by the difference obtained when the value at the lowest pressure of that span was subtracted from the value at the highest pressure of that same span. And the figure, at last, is -147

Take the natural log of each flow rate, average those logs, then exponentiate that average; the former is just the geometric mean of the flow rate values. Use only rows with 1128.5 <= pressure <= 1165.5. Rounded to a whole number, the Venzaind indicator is 147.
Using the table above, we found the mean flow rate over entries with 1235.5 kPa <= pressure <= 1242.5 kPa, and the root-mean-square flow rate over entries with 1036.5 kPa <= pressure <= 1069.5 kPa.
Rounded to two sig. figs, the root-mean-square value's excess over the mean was 14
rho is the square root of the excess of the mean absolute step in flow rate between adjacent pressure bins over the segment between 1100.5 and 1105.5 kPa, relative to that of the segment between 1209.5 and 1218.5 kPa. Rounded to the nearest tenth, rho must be 2.0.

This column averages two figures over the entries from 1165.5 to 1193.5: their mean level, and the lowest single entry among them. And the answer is 146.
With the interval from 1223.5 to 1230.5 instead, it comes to 143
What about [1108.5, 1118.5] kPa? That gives 147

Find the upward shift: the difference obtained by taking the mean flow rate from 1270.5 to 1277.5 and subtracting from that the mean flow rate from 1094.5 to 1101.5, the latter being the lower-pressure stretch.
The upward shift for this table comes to 28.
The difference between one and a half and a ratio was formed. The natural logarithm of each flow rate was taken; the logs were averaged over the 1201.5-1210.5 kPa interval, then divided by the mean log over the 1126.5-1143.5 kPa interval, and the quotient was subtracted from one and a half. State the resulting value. 0.498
